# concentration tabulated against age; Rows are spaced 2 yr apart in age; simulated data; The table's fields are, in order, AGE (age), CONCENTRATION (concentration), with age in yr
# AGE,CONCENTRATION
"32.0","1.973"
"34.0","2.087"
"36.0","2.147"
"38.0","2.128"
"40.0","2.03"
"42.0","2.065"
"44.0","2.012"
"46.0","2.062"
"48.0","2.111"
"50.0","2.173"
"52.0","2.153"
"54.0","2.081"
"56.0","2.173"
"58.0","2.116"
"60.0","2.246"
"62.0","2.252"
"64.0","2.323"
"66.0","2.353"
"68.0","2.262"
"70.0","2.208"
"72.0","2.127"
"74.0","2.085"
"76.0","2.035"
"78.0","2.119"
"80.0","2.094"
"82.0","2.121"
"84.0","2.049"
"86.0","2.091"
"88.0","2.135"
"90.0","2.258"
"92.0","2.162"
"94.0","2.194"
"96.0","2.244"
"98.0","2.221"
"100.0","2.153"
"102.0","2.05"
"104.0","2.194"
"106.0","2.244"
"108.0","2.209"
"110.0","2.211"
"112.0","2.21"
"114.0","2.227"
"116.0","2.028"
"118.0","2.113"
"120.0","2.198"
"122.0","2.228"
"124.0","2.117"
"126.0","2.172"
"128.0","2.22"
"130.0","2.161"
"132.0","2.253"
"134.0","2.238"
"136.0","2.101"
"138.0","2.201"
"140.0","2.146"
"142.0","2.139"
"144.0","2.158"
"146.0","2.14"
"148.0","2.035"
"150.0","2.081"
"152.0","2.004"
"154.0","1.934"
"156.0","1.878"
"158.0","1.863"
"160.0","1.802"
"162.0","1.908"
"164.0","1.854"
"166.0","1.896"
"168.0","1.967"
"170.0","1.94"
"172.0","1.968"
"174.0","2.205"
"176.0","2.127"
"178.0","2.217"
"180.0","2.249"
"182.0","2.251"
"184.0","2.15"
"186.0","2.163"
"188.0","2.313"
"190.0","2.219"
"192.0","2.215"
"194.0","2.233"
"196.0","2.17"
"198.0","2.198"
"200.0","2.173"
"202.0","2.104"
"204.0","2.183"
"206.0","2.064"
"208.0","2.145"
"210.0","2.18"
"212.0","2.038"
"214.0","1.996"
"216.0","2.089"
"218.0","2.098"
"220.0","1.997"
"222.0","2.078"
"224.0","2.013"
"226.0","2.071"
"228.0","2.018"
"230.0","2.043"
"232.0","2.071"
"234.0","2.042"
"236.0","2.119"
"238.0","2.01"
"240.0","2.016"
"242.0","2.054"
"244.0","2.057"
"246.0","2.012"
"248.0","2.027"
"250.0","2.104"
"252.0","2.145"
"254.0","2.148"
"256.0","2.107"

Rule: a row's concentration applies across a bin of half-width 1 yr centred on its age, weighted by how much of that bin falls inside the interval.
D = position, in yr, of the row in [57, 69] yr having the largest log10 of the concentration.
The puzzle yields 66.0 yr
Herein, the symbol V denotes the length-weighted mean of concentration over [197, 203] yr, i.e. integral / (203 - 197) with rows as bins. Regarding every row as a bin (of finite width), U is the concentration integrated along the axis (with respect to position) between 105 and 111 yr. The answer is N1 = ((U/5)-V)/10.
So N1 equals 0.051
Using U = 13.3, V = 2.158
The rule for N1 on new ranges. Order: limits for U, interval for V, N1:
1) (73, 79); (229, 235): 0.044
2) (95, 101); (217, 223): 0.059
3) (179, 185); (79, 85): 0.057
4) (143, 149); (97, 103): 0.039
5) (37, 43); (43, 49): 0.043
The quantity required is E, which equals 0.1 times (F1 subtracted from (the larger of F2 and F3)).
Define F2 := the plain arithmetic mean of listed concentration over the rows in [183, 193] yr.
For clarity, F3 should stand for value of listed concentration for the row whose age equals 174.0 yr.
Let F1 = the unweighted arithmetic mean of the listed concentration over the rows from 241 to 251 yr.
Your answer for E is 0.016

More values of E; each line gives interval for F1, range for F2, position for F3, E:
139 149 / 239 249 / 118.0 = -0.001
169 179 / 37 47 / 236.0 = 0.003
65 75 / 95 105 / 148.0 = -0.003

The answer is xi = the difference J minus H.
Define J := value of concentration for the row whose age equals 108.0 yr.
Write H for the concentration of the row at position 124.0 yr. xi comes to 0.09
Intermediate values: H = 2.117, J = 2.209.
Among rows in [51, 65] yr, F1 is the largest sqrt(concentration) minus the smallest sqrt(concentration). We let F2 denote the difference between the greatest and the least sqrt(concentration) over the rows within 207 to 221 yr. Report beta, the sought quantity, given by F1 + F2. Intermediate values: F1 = 0.08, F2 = 0.064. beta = 0.15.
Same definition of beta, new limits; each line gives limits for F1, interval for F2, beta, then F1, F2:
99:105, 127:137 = 0.10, 0.05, 0.052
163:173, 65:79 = 0.15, 0.04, 0.107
